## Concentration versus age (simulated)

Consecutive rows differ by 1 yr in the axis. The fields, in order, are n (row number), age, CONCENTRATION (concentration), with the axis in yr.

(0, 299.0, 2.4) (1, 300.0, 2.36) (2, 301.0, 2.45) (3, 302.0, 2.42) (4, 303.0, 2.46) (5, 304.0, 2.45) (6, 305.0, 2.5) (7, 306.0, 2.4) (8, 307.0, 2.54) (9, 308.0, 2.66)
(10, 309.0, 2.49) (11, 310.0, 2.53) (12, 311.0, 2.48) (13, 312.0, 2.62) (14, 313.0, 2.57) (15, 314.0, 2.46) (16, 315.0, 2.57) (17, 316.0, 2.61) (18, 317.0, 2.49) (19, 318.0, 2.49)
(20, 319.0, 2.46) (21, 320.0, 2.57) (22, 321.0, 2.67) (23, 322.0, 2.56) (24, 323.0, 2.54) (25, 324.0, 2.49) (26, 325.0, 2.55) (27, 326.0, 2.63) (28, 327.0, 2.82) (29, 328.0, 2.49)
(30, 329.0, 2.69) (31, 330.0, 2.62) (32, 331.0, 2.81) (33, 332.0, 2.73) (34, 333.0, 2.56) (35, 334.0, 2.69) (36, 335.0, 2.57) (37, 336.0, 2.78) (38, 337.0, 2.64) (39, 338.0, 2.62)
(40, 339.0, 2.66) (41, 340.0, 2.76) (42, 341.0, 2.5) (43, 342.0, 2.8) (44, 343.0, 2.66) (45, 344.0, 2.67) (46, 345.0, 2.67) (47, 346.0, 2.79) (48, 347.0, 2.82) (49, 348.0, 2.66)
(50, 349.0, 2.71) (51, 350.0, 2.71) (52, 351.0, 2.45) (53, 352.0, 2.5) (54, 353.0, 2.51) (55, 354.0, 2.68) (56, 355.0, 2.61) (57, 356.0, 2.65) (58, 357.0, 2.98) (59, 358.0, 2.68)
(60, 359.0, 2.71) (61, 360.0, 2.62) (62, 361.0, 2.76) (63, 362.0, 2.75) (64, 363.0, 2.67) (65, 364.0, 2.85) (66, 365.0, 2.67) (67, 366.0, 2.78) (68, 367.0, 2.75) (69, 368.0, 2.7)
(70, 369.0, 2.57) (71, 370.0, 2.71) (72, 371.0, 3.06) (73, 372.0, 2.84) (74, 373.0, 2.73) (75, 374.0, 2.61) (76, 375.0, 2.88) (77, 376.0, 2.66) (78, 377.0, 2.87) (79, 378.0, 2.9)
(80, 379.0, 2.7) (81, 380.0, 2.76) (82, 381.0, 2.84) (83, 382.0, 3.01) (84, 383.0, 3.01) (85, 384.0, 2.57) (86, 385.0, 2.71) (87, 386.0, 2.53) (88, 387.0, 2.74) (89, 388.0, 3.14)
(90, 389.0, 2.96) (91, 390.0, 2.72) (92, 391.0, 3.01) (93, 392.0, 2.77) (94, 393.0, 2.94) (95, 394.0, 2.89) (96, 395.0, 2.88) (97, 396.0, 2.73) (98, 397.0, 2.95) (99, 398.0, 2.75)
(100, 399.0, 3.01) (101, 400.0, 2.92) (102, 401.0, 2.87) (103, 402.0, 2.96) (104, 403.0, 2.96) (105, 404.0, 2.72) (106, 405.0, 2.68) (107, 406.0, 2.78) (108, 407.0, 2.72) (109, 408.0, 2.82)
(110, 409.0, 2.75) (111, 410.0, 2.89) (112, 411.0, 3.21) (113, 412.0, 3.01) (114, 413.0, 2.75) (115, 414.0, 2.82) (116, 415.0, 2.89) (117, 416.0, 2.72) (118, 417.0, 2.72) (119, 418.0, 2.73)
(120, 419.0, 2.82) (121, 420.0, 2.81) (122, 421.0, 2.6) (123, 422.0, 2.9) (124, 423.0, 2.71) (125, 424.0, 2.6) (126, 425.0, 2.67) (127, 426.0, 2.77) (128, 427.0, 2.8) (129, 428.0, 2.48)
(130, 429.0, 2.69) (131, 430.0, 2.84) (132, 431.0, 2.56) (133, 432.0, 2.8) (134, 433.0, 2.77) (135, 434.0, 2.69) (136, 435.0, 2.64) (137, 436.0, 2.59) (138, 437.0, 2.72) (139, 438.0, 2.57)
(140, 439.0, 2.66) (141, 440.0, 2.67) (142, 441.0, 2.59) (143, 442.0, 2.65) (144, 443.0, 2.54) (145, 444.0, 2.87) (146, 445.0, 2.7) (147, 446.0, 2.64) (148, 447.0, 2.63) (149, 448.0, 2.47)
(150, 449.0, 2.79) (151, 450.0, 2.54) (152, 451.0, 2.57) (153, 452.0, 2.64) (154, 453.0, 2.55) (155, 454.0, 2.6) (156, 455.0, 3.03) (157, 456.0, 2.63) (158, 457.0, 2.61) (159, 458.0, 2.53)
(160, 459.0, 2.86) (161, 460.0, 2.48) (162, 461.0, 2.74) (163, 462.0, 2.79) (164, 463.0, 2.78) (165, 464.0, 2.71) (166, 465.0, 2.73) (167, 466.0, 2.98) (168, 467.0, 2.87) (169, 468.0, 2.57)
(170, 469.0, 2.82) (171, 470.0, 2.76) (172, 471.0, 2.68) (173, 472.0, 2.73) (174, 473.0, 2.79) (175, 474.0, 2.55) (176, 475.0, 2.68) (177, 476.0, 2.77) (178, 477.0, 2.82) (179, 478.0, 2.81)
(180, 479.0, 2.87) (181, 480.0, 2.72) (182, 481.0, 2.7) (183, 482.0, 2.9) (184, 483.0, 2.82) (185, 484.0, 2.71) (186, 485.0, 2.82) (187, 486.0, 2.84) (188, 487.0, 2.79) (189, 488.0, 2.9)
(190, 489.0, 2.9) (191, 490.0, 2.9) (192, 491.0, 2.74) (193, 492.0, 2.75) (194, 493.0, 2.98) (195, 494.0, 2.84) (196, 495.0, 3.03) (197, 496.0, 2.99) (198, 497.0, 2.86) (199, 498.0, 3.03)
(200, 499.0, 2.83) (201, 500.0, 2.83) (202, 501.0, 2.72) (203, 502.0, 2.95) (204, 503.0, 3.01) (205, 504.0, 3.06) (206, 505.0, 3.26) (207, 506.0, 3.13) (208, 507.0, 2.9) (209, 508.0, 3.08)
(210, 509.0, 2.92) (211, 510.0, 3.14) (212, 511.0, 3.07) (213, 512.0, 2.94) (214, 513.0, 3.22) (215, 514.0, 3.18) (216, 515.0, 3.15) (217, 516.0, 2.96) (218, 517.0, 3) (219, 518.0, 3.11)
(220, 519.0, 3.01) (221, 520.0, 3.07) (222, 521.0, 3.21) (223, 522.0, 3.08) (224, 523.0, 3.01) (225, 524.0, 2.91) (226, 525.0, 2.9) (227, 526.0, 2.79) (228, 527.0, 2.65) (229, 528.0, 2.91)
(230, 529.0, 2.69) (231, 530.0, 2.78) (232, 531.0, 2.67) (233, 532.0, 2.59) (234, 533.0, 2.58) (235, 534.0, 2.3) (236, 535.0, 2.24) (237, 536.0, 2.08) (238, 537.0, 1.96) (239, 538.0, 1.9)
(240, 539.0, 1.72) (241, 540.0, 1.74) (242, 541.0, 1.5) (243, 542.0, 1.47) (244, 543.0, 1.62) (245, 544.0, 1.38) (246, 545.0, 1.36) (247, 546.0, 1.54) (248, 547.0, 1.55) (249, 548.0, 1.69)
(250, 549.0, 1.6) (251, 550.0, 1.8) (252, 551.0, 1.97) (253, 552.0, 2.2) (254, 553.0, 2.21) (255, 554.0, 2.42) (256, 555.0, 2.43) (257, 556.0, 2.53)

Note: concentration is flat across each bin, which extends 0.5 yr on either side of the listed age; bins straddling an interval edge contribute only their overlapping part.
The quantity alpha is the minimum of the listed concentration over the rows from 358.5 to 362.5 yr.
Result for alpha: 2.62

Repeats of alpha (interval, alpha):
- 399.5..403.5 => 2.87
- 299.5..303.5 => 2.36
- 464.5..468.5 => 2.57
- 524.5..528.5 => 2.65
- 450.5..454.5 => 2.55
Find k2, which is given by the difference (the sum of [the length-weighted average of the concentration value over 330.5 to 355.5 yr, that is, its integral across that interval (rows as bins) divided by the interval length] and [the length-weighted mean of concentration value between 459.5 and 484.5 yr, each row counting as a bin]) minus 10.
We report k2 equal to -4.59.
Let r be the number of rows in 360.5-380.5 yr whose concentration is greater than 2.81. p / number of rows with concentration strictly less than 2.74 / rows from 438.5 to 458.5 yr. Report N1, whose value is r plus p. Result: 23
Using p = 17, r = 6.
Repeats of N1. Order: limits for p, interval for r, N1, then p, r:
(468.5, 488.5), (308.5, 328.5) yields 8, 7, 1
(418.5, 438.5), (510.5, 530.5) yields 28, 12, 16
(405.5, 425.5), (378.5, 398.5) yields 18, 8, 10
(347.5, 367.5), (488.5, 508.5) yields 31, 14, 17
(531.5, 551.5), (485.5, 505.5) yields 36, 20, 16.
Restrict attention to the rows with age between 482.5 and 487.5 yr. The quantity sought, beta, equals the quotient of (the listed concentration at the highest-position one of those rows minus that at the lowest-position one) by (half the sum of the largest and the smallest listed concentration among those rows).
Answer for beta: -0.01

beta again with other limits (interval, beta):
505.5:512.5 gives -0.06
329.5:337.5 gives 0.01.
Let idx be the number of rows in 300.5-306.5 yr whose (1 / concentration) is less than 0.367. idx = 0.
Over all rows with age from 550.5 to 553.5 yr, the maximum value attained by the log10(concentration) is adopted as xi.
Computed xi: 0.34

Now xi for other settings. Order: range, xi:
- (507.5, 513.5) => 0.51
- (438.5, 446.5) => 0.46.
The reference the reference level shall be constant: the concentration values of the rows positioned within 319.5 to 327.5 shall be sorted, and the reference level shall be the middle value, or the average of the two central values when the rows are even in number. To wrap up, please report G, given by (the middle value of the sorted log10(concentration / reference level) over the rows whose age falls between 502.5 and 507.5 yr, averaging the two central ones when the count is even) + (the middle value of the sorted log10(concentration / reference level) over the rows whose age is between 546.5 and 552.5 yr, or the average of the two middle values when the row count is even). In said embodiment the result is -0.09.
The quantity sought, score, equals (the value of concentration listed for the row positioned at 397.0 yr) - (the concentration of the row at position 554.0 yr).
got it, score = 0.5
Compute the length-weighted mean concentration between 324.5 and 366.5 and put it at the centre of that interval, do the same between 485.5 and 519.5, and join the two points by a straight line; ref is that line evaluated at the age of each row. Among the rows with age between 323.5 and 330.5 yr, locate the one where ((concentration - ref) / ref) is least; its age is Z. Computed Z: 328.0 yr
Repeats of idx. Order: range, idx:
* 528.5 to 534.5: 1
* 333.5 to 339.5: 1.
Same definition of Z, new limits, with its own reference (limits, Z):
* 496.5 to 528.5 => 527.0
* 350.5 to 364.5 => 351.0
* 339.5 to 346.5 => 341.0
